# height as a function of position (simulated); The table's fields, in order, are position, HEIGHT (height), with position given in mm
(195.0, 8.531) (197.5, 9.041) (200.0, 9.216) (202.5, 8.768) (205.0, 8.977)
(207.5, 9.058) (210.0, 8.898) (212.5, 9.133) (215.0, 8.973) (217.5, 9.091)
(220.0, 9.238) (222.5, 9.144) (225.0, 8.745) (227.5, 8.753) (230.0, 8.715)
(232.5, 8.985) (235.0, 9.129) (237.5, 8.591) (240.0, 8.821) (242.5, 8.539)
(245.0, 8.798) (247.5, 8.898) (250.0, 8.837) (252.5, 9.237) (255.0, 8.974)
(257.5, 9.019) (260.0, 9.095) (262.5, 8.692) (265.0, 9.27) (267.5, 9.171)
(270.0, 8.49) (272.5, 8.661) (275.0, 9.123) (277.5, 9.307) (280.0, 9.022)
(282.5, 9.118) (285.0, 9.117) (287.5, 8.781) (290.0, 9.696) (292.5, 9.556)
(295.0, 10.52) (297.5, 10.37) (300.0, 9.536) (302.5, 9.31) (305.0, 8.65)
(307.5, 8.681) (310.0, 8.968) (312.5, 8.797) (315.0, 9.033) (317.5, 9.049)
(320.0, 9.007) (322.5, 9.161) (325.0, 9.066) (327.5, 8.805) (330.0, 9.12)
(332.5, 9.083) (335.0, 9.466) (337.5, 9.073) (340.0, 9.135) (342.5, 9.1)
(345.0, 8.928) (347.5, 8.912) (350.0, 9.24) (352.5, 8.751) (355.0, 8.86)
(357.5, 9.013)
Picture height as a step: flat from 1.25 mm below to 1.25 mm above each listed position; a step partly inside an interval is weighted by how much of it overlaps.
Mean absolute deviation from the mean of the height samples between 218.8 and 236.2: 0.19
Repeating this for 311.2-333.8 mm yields 0.10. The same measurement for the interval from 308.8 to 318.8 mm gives 0.08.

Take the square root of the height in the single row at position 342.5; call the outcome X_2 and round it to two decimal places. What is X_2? 3.02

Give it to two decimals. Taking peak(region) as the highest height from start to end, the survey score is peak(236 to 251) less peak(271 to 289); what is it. -0.41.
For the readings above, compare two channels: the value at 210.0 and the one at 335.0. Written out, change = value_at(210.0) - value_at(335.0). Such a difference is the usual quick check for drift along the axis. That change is -0.57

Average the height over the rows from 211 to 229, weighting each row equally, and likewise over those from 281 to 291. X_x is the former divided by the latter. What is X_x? 0.98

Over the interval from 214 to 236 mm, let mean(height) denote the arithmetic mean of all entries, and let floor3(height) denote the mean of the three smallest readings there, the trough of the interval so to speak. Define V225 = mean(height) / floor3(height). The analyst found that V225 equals 1.03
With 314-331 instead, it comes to 1.01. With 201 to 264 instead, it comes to 1.04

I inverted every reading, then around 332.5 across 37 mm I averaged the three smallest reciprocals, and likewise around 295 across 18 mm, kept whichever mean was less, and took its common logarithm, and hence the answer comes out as -1.01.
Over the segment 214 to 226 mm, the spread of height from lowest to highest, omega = 0.49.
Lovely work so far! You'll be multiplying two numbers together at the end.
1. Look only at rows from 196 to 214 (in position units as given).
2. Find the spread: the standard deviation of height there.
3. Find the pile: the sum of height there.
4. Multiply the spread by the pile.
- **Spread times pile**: 9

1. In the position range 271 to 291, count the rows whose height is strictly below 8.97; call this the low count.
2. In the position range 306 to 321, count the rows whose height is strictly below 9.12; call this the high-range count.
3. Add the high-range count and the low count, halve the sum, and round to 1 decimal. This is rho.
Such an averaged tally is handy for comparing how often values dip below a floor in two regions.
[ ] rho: 4.0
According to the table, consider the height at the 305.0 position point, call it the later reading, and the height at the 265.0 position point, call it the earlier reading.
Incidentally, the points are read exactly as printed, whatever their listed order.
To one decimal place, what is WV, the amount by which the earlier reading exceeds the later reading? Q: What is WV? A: 0.6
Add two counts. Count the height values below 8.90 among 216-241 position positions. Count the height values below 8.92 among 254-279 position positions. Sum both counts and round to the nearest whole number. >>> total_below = 8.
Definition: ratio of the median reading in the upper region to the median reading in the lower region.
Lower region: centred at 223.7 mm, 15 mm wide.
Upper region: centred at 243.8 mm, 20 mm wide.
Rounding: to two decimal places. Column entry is 0.99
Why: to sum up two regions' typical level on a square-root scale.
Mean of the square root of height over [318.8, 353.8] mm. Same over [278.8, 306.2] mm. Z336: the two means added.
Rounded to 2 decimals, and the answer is 6.08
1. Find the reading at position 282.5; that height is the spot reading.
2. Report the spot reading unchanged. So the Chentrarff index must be 9.118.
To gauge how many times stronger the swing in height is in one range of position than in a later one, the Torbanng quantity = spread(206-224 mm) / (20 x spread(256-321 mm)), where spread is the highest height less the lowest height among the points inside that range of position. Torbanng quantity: 0.01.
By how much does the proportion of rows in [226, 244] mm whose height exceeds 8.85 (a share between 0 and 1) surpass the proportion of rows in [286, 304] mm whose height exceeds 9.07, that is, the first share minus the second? -0.57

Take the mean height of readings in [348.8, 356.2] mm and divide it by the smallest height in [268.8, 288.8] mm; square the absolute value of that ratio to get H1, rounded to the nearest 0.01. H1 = 1.11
